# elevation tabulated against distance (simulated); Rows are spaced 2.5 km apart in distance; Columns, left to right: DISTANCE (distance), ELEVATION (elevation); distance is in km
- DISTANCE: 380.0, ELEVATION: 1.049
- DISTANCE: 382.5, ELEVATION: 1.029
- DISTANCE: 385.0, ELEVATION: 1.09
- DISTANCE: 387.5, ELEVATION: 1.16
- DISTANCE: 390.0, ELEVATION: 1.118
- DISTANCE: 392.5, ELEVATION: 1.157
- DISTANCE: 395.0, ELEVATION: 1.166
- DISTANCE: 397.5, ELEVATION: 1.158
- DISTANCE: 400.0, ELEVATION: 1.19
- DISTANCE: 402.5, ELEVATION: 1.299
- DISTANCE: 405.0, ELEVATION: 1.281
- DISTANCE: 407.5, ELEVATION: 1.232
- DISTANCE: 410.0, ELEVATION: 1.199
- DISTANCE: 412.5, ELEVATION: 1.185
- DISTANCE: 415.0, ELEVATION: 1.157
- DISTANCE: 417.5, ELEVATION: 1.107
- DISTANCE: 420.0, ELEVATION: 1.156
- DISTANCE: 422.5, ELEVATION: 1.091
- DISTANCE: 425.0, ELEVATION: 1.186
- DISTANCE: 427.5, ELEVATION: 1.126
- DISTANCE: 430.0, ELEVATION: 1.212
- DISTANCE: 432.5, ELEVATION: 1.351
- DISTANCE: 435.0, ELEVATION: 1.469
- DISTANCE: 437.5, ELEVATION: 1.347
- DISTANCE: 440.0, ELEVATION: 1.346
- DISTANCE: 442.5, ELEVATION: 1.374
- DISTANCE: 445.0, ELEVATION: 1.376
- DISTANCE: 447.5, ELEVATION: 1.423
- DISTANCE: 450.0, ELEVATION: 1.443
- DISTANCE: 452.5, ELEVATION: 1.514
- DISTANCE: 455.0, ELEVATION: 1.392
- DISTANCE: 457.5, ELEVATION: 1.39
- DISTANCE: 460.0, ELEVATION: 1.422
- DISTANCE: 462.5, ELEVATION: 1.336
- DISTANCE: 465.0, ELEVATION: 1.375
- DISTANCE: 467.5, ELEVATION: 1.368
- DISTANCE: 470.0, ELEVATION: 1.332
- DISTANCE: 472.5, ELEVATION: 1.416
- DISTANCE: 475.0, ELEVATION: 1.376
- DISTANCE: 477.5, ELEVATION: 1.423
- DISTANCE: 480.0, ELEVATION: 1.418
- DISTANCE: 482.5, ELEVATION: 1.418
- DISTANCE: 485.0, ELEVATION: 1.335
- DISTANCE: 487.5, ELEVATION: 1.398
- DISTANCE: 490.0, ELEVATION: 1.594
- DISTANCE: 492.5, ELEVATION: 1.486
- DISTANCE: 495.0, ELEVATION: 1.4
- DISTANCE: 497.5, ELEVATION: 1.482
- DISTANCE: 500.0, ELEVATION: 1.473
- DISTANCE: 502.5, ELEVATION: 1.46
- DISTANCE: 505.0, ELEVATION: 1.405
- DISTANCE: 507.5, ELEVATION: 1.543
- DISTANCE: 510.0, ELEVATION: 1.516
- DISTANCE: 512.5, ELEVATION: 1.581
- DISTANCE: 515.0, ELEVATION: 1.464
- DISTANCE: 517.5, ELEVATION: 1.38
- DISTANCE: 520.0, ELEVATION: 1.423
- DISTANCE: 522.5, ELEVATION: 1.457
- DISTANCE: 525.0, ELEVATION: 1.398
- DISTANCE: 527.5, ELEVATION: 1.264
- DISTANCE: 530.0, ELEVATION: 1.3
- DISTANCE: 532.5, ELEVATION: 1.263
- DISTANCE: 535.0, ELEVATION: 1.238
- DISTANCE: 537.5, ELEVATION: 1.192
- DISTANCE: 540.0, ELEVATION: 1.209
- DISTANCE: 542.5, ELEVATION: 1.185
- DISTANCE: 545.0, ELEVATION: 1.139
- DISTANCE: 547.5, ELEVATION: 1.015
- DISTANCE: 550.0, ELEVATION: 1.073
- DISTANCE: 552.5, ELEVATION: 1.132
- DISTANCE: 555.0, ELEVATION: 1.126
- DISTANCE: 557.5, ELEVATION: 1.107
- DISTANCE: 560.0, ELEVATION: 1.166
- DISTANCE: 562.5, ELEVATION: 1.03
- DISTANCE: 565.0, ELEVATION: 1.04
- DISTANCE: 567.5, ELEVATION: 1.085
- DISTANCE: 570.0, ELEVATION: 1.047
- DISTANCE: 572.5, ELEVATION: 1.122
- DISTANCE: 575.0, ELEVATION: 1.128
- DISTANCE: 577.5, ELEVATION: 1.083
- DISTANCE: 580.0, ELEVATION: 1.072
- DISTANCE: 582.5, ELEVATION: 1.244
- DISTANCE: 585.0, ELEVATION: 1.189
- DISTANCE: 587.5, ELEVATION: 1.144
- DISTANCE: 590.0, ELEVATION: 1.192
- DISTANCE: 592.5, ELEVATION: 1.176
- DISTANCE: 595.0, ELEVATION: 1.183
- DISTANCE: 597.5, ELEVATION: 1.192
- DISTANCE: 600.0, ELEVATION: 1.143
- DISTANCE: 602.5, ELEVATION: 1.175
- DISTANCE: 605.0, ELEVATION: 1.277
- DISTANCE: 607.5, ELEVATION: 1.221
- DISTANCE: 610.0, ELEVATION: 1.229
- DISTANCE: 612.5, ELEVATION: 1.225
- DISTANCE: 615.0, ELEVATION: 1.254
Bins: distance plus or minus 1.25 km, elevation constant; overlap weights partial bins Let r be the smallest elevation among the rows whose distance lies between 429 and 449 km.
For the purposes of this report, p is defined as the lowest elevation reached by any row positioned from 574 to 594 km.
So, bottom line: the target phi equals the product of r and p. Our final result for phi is 1.30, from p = 1.072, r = 1.212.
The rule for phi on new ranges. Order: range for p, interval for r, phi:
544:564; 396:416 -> 1.17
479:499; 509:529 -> 1.69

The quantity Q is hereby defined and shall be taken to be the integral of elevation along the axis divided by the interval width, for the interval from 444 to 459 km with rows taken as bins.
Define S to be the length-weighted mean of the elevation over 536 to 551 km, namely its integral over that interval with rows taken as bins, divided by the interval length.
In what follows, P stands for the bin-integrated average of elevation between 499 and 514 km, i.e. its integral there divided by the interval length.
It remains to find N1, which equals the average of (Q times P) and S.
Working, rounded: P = 1.50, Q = 1.42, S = 1.14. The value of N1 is 1.63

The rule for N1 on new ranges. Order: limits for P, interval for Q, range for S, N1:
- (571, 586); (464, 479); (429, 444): 1.46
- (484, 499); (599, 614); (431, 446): 1.57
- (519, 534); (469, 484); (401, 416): 1.55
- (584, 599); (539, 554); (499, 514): 1.41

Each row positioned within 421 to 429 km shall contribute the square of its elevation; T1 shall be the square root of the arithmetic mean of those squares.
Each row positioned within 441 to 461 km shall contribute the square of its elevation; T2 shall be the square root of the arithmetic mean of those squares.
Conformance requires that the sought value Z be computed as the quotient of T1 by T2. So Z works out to 0.80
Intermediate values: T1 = 1.1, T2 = 1.42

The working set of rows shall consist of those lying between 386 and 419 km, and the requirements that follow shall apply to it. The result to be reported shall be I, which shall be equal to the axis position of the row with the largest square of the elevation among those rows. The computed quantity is 402.5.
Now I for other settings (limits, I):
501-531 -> 512.5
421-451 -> 435.0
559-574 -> 560.0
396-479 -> 452.5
